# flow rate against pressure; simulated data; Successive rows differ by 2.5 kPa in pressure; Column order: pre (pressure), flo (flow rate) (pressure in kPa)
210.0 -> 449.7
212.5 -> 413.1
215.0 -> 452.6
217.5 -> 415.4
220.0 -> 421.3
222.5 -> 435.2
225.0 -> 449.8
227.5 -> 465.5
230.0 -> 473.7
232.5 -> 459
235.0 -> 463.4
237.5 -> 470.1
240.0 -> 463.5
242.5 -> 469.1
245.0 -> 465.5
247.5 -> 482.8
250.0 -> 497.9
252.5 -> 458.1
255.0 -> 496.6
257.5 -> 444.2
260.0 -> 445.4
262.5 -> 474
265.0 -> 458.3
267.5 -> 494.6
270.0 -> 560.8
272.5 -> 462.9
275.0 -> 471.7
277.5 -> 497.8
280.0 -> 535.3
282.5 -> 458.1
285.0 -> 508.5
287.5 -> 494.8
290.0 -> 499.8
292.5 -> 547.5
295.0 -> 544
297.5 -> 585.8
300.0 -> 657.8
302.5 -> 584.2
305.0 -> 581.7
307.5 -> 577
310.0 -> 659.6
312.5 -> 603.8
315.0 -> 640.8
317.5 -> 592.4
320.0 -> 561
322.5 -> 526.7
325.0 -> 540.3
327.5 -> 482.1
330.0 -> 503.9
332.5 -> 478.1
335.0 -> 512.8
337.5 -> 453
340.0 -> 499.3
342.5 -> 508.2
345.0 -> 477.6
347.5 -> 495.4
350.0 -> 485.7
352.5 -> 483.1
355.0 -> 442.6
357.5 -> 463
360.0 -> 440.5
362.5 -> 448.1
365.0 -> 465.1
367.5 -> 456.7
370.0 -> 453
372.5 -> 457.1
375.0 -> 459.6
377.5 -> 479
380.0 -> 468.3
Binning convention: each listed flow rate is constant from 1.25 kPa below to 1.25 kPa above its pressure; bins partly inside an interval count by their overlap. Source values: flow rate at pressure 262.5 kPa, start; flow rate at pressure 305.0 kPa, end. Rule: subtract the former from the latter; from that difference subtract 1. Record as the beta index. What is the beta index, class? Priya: 107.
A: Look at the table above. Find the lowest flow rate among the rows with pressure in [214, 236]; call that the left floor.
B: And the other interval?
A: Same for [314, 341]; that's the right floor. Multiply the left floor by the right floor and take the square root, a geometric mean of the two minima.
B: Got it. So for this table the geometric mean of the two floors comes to 434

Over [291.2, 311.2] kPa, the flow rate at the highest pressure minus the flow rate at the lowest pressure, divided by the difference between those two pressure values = 6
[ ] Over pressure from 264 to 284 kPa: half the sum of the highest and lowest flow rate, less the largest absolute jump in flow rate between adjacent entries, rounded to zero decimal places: 412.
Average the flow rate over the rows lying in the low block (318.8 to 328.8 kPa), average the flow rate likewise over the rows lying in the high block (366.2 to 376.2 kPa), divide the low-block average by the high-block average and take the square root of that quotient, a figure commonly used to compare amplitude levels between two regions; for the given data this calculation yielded 1.07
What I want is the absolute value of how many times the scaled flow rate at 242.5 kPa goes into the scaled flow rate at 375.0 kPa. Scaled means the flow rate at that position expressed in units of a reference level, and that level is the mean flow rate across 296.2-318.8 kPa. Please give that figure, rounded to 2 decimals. 0.98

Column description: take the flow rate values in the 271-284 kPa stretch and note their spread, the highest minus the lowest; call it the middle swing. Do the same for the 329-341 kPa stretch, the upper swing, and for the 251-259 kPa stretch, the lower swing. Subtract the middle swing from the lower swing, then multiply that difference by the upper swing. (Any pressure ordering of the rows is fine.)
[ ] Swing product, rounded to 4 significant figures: -1483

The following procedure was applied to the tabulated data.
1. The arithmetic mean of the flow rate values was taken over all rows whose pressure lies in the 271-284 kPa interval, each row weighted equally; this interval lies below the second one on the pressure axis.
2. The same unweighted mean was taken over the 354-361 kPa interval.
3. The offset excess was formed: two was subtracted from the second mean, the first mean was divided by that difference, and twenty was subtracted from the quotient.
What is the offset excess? -18.9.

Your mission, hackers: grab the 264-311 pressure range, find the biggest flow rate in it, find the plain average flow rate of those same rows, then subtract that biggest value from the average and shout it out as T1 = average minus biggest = -124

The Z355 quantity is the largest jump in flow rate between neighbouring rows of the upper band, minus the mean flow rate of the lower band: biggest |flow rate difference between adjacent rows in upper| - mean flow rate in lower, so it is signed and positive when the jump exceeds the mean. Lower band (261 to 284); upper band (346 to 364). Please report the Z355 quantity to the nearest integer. -450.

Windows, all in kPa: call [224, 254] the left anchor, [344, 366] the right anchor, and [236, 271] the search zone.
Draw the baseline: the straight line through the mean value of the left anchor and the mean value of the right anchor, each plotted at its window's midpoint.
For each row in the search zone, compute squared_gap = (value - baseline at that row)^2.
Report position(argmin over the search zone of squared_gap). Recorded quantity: 242.5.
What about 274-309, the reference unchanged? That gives 275.0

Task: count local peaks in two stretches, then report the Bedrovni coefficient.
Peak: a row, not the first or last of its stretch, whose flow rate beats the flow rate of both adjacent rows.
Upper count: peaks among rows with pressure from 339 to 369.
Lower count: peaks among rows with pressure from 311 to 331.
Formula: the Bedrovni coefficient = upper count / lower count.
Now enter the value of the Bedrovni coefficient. 2.0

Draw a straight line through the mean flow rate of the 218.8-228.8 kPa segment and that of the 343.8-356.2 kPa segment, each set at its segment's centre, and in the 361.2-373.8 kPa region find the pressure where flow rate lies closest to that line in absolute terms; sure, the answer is 365.0 kPa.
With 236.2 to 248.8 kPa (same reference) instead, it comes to 240.0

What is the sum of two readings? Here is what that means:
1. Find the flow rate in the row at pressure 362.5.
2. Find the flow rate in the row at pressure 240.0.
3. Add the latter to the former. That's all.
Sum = 912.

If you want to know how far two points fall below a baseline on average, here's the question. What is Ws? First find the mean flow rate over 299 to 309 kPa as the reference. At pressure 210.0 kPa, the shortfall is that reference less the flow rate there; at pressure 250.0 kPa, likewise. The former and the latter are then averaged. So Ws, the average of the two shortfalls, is 126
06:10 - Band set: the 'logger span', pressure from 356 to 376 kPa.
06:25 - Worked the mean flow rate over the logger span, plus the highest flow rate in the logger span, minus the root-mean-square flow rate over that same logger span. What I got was 465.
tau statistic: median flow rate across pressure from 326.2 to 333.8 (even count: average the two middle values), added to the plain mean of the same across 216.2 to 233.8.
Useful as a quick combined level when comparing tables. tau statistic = 928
